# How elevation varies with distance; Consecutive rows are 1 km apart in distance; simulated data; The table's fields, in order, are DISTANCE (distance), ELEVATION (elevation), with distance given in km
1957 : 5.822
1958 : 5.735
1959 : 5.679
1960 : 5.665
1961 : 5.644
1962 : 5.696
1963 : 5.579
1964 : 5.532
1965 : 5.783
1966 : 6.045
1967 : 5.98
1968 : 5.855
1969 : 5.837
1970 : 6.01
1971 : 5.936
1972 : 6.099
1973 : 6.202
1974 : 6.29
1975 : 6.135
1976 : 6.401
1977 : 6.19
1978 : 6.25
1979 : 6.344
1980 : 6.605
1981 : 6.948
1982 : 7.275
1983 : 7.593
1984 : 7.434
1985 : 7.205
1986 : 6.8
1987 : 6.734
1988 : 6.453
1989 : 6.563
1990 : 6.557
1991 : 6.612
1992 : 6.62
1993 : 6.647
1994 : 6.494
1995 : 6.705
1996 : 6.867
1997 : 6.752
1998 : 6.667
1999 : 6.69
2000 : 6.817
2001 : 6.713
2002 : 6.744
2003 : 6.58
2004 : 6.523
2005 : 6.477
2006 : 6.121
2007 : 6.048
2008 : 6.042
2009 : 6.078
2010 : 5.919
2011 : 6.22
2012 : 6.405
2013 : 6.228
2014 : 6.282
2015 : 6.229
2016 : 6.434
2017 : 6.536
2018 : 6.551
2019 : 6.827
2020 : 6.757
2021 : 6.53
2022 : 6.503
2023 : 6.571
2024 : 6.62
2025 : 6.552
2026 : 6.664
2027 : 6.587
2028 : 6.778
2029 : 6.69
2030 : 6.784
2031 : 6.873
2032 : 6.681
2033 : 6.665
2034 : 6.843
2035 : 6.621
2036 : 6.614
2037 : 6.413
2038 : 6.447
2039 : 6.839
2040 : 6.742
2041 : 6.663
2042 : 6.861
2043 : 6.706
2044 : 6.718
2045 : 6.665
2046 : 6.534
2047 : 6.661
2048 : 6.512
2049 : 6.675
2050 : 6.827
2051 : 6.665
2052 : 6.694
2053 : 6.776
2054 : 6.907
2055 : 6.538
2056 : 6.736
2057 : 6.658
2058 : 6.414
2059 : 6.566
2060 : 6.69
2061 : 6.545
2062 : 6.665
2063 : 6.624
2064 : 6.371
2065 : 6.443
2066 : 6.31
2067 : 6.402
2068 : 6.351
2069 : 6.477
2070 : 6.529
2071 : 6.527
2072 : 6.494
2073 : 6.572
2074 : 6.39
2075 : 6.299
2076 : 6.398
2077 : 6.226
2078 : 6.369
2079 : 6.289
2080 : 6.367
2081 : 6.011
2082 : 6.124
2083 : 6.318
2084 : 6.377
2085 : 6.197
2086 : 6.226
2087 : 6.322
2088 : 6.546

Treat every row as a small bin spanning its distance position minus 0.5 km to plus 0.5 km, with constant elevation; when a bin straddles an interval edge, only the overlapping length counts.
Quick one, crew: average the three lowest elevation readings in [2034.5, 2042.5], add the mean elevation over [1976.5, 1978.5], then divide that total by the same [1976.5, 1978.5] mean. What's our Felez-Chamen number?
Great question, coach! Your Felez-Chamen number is 2.04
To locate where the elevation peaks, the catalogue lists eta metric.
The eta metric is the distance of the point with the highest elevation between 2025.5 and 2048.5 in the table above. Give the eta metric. 2031 km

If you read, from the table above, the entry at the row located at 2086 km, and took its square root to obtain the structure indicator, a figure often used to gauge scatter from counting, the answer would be 2.50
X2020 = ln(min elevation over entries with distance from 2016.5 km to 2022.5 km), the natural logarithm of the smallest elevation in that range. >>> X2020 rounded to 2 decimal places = 1.87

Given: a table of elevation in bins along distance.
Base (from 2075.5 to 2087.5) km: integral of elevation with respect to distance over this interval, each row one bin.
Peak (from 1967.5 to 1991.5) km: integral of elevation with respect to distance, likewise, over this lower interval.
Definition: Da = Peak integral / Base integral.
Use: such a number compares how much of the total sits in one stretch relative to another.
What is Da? 2.1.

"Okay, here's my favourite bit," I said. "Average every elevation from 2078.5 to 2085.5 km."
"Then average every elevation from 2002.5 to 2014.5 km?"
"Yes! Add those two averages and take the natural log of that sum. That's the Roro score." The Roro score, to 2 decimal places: 2.52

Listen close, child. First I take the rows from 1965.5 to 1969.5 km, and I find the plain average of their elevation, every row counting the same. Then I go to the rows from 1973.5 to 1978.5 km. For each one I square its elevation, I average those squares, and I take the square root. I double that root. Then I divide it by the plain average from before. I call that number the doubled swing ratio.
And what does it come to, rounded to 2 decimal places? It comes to 2.11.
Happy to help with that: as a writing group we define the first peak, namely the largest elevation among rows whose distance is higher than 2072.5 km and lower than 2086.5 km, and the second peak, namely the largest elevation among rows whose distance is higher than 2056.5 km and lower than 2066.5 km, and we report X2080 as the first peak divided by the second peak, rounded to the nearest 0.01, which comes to 0.98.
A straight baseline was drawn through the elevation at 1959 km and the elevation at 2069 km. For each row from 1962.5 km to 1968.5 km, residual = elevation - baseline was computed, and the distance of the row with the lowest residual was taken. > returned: 1964 km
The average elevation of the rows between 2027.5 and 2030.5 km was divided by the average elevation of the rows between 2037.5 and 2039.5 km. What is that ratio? 1.016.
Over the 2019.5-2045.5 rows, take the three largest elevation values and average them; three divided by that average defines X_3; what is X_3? 0.437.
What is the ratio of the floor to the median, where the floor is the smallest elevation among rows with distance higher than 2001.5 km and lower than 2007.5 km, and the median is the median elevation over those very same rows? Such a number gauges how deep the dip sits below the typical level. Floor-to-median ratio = 0.930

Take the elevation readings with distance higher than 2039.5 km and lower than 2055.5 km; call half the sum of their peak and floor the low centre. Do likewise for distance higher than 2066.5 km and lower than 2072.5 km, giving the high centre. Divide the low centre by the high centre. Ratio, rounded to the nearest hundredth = 1.04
